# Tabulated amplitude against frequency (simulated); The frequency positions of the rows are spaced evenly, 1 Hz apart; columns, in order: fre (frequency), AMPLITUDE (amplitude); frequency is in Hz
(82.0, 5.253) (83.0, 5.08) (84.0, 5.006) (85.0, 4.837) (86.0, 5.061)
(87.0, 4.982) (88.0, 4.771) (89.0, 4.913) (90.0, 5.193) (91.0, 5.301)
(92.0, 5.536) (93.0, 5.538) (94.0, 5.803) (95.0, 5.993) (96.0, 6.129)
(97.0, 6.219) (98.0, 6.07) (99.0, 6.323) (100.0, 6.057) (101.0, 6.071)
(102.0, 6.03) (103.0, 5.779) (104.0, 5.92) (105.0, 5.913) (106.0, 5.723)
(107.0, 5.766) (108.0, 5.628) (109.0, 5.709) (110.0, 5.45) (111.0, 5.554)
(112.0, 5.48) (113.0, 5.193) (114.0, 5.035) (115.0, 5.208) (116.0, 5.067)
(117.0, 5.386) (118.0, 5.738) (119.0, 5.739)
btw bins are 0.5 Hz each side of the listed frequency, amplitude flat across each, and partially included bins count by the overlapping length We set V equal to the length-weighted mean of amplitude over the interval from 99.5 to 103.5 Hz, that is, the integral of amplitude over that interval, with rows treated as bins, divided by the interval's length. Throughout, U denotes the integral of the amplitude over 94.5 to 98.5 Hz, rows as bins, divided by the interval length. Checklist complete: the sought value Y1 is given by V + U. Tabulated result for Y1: 12.1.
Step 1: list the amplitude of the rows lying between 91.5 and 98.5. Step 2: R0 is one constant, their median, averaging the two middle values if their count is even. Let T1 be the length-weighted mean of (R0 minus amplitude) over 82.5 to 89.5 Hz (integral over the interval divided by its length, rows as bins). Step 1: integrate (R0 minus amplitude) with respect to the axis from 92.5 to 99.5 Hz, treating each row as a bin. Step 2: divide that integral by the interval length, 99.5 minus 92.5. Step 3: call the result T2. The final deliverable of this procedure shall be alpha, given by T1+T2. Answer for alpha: 1.03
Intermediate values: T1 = 1.0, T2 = 0.0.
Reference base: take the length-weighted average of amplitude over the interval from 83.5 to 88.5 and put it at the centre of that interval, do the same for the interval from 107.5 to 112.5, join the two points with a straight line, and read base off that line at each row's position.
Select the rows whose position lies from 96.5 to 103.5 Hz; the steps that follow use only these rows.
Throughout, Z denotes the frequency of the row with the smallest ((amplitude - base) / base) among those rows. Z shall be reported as 103.0 Hz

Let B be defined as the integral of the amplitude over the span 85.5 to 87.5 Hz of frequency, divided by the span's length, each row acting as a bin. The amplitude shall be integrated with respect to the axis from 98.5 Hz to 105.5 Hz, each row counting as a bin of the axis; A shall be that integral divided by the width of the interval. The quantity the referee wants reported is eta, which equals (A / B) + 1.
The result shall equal 2.20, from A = 6.01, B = 5.0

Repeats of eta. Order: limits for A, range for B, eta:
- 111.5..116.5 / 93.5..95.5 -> 1.88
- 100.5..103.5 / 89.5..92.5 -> 2.12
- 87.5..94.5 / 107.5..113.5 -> 1.96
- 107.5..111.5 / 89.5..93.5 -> 2.04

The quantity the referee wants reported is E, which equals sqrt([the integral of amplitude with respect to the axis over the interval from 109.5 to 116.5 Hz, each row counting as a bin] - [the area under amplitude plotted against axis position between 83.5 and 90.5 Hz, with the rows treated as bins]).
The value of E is 1.49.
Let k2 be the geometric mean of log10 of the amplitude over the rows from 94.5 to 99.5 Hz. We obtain 0.79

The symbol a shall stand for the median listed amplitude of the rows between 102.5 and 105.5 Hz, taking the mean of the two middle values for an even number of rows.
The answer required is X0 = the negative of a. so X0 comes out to -5.91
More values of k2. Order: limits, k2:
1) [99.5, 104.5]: 0.78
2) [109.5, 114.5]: 0.73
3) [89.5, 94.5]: 0.74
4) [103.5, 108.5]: 0.76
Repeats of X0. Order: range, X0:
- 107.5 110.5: -5.63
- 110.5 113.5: -5.48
